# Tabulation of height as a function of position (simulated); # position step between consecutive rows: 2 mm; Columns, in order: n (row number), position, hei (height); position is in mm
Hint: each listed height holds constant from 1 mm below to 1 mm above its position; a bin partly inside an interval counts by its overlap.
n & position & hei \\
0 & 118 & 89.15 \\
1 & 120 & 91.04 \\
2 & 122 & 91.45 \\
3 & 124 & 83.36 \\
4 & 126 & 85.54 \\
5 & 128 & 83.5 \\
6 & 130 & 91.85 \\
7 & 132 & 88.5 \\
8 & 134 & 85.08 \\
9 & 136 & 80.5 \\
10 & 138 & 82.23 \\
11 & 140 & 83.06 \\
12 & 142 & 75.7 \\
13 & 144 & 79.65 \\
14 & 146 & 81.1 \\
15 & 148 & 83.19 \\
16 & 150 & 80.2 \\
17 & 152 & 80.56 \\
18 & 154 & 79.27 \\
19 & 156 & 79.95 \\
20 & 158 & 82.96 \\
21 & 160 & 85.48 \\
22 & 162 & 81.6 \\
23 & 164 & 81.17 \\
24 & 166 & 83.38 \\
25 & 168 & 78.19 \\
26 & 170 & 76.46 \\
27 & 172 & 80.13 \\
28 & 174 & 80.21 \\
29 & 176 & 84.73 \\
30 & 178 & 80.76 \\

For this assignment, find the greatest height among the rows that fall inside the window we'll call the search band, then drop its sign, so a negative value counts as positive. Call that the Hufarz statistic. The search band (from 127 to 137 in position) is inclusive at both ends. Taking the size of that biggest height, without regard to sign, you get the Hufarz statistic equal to 92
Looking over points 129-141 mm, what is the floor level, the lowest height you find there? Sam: 80.5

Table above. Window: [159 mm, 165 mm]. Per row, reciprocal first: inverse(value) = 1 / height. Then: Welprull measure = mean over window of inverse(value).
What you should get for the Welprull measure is 0.0121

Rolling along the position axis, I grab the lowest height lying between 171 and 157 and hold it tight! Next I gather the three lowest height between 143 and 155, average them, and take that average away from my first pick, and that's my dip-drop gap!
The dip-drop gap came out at -3.2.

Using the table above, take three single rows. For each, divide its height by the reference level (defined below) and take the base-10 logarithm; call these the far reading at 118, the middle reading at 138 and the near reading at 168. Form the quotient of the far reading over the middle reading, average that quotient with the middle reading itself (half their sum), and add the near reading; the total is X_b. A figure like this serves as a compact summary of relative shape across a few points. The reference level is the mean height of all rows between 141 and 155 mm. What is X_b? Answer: 2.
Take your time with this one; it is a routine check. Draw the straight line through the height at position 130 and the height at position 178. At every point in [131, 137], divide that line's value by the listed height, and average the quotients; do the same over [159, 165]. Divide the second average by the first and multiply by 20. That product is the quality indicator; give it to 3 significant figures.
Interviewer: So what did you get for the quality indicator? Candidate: 19.0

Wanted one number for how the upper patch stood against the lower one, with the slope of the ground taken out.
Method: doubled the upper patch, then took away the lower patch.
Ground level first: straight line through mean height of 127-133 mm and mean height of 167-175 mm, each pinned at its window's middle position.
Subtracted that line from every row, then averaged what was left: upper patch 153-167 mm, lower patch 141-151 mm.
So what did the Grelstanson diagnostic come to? 5.9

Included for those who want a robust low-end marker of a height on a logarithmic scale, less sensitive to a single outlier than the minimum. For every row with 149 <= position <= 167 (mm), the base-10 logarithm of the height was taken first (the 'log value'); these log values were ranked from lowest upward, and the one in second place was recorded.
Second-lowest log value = 1.90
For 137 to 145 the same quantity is 1.90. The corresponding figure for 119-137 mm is 1.92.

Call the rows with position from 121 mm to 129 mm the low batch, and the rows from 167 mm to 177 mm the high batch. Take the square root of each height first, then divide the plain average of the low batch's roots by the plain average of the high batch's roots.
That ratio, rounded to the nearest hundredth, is 1.04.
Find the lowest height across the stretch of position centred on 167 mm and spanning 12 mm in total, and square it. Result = 5846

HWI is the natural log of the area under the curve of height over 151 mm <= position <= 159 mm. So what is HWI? 6.470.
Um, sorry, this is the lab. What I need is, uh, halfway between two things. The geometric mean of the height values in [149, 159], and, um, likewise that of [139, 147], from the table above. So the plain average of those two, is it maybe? 80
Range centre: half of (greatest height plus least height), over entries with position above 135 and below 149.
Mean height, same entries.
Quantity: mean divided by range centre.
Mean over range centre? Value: 1.02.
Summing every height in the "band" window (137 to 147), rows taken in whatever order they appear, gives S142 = 402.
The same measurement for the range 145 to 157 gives 484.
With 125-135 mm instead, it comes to 434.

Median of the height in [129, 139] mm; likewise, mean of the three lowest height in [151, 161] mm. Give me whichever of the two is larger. 85.1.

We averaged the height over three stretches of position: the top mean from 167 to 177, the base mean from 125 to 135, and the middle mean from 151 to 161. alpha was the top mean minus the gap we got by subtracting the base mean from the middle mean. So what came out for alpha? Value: 85.2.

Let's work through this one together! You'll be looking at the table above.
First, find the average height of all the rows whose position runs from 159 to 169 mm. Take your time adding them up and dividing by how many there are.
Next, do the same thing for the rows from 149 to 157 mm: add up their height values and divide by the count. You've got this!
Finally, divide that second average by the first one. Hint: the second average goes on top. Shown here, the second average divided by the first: 0.98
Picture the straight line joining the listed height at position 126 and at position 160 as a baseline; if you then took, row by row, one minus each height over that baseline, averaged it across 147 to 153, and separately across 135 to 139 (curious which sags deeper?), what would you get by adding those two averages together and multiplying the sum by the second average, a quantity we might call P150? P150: 0.005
